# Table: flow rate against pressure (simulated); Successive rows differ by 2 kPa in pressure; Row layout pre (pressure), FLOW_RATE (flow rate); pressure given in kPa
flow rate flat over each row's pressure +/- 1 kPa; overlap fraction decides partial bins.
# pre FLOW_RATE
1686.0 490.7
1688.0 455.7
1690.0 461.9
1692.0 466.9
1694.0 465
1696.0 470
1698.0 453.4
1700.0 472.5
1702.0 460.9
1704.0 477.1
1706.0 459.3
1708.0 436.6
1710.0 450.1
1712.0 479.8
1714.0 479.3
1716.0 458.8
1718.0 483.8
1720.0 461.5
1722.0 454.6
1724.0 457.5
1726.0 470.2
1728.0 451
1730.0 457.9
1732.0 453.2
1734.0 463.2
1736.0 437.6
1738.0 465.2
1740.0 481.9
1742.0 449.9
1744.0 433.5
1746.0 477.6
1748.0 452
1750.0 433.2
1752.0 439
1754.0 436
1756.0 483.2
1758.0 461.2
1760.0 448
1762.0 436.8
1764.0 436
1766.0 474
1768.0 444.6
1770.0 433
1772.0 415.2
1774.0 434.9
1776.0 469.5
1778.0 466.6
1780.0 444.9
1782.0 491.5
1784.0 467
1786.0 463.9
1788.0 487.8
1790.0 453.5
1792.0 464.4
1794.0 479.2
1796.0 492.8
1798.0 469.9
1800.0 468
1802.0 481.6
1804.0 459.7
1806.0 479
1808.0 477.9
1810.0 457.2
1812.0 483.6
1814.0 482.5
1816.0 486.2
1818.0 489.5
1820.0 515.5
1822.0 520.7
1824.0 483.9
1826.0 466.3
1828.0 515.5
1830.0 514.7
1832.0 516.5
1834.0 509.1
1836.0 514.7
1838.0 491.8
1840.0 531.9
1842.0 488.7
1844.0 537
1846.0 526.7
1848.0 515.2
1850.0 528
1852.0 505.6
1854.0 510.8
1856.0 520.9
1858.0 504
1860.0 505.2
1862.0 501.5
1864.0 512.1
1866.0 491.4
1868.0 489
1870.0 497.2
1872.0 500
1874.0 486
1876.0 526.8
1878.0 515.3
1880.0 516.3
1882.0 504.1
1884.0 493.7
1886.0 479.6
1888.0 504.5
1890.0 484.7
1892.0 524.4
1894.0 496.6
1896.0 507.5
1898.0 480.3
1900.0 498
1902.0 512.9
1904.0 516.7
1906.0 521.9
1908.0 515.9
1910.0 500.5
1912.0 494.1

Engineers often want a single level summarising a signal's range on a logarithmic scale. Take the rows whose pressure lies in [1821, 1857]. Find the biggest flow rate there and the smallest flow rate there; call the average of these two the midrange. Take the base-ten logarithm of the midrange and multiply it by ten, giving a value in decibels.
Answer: 27.0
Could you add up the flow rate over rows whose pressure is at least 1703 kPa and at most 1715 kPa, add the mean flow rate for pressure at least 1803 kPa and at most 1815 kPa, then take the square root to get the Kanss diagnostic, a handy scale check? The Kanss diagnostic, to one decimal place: 57.1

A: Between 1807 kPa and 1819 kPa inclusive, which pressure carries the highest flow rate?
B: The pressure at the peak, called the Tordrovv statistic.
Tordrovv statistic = 1818.0 kPa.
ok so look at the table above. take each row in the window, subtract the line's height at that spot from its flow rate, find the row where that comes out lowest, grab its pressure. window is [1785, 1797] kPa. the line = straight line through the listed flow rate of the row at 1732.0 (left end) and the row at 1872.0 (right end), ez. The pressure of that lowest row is 1790.0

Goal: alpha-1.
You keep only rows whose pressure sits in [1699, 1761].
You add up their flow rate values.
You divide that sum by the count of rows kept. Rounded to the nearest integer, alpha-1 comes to 459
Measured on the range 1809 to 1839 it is 497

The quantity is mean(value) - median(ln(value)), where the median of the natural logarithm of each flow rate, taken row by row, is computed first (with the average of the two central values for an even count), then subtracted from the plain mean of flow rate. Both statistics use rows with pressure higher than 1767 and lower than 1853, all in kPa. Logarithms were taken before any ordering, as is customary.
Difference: 478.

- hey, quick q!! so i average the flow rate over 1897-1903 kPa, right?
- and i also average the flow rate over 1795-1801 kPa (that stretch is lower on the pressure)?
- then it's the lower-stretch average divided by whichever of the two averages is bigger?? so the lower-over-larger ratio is 0.96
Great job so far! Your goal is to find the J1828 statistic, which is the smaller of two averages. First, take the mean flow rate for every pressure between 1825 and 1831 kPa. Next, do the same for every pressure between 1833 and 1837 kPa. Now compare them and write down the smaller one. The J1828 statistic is 499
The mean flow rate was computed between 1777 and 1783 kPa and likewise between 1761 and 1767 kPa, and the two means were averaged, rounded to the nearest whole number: 458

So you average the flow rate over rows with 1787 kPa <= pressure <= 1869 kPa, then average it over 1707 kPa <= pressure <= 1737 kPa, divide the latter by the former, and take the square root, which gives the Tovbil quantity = 0.963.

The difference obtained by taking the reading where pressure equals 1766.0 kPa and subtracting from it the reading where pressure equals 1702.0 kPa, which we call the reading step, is 13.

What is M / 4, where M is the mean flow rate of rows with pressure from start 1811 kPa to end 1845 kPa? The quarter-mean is 126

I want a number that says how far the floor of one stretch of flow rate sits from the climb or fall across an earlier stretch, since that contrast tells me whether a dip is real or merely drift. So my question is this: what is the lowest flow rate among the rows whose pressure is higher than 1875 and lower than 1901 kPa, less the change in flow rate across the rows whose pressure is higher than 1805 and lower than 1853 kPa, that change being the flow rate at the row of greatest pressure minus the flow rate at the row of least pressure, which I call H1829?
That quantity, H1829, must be 453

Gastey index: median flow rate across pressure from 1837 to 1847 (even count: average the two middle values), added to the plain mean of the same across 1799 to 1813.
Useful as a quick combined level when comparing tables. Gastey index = 999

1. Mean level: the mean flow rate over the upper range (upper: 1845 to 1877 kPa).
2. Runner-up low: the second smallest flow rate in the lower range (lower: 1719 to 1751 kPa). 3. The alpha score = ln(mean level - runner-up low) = 4.3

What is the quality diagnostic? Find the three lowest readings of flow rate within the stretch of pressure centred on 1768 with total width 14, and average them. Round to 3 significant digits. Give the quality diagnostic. 428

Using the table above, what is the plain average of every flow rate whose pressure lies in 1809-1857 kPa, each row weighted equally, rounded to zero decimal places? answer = 505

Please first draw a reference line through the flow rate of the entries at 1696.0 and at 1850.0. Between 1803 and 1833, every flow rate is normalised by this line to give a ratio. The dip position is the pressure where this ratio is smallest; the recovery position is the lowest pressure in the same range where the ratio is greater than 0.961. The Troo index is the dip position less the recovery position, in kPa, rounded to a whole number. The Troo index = -10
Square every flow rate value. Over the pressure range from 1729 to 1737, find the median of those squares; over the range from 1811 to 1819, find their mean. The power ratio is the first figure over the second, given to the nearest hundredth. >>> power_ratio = 0.88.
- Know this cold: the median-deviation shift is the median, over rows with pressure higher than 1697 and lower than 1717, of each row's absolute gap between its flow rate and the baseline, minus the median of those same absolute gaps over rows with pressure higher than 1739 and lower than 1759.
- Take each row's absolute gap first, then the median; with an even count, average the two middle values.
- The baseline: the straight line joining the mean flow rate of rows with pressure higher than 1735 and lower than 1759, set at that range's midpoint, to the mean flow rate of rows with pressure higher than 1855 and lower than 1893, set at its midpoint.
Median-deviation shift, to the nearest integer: 2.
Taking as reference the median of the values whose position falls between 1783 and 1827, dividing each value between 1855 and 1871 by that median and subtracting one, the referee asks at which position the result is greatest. 1856.0 kPa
